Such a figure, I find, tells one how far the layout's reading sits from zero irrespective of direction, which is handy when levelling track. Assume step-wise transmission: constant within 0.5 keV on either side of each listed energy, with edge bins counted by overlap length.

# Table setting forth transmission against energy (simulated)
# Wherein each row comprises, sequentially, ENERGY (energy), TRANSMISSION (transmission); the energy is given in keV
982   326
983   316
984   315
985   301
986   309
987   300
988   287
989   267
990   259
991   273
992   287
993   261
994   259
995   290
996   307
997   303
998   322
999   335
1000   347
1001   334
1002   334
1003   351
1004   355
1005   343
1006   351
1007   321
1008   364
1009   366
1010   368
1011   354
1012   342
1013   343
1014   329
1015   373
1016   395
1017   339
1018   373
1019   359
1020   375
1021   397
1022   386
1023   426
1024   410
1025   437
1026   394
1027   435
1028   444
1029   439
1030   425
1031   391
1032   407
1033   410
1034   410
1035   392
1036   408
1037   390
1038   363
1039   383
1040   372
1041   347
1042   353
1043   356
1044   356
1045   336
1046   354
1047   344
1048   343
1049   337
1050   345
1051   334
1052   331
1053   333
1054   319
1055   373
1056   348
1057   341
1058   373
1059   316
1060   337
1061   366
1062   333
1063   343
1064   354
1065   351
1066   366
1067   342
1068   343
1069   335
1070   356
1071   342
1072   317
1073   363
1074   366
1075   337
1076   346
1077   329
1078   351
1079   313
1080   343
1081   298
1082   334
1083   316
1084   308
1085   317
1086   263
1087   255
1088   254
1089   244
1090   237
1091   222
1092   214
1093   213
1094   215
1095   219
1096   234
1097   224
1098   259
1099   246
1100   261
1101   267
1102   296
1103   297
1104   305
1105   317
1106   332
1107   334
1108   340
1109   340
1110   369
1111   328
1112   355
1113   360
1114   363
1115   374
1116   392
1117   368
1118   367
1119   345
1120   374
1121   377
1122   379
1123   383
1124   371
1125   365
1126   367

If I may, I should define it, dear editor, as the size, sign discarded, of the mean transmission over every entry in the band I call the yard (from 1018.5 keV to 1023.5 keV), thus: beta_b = 389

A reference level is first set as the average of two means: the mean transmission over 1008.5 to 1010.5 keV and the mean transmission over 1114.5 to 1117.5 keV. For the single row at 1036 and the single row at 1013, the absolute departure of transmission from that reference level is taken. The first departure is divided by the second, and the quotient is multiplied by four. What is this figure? 5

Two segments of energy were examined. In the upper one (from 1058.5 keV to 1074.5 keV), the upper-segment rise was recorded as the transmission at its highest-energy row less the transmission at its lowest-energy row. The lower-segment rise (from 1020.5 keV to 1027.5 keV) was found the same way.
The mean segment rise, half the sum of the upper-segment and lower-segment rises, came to 44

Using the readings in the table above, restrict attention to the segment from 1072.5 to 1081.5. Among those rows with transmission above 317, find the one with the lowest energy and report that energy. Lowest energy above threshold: 1073 keV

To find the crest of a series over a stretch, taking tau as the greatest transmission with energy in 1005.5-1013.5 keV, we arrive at 368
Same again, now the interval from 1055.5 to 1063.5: 373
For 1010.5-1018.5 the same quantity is 395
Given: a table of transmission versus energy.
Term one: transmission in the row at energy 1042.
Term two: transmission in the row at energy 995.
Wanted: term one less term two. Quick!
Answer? 63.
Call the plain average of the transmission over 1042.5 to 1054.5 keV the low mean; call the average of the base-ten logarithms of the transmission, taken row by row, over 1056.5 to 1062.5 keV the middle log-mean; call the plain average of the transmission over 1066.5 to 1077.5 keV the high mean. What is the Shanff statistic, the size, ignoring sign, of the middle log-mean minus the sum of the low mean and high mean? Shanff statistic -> 681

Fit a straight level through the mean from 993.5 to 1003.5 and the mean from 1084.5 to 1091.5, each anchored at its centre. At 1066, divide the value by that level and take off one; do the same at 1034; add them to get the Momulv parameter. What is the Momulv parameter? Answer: 0.75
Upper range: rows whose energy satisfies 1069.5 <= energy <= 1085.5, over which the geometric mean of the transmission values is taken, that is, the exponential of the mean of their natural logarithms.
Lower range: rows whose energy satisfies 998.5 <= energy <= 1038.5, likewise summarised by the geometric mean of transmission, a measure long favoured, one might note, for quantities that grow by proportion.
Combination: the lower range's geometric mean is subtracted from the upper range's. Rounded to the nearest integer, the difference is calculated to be -43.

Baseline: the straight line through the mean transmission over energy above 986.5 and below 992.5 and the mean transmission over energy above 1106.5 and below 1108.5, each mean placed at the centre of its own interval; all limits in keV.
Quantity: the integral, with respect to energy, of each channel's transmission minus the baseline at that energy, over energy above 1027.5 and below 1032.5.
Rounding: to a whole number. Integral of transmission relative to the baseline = 612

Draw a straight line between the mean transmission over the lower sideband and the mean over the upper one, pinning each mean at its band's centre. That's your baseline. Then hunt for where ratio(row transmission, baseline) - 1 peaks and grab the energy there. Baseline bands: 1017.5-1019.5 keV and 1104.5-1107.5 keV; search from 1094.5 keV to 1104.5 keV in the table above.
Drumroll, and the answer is 1104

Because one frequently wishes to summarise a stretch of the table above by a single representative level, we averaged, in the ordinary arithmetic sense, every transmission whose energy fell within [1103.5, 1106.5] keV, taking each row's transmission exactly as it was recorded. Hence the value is 318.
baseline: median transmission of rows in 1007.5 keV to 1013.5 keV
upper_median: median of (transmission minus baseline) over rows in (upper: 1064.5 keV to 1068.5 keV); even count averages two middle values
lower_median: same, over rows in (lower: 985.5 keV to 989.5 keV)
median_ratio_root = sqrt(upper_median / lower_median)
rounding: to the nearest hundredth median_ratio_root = 0.43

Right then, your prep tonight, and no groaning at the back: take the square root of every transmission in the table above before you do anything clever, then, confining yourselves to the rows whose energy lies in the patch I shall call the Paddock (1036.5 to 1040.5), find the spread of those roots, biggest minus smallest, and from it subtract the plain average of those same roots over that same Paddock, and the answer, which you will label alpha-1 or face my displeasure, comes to -18.7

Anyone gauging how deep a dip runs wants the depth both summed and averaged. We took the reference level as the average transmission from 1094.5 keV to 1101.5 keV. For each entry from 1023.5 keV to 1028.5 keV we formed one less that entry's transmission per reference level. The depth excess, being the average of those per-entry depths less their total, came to 2.9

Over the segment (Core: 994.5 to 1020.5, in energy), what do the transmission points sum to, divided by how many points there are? 345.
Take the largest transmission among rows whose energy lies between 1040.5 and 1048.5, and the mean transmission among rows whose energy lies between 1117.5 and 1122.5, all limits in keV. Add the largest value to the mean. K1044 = 724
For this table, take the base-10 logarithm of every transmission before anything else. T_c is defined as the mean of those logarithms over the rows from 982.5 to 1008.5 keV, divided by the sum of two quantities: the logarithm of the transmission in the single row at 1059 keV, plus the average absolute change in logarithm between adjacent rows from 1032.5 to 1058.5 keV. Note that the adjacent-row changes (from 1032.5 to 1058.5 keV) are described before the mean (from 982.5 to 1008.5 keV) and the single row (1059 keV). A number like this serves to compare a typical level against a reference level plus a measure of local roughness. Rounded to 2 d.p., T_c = 0.99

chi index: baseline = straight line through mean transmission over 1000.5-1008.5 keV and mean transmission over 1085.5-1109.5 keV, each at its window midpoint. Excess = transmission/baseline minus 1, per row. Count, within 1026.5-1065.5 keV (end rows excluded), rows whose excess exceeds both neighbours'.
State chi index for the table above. 12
